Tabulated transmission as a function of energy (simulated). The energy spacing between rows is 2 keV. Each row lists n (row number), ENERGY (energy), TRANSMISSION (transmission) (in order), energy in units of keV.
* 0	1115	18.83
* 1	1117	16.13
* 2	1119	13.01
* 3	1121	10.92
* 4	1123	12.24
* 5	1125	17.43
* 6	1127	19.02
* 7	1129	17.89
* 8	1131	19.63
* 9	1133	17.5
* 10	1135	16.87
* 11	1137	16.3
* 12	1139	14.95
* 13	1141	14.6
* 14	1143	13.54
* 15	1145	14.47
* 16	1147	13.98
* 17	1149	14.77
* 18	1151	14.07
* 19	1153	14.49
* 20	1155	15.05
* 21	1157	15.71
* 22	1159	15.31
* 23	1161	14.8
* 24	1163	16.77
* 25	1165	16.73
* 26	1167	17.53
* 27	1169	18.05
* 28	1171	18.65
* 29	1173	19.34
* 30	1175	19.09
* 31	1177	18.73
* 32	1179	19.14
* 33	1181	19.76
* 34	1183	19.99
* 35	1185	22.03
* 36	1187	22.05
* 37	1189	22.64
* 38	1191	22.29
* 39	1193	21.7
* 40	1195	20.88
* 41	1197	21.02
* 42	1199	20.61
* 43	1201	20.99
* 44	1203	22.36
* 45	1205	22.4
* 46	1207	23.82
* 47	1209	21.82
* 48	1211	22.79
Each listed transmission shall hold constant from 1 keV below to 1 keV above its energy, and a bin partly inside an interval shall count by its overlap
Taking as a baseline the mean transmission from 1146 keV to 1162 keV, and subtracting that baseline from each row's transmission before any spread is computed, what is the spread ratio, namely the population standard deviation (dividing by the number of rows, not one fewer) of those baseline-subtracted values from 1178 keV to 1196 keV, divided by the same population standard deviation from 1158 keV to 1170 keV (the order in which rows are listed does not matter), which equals 1.0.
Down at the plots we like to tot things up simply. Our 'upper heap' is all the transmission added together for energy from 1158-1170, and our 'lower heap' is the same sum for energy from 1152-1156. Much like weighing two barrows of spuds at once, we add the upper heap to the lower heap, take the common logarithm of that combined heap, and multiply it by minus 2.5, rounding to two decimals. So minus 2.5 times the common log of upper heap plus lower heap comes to -5.27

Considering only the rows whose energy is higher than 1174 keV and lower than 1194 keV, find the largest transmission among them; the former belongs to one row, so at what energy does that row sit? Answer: 1189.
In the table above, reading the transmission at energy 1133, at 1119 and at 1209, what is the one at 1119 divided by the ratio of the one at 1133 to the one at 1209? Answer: 16.2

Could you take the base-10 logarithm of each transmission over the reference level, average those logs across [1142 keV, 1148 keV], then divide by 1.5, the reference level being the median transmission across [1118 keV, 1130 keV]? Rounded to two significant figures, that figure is -0.024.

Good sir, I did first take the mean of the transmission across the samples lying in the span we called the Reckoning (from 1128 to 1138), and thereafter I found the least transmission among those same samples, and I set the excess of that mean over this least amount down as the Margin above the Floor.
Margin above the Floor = 1.3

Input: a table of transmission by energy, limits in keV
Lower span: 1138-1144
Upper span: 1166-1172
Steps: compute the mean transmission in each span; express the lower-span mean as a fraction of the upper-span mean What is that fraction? 0.79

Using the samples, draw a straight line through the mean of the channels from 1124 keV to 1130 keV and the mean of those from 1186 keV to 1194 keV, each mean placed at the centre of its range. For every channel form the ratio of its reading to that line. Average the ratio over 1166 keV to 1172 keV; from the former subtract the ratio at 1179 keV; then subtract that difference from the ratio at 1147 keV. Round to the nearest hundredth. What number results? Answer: 0.74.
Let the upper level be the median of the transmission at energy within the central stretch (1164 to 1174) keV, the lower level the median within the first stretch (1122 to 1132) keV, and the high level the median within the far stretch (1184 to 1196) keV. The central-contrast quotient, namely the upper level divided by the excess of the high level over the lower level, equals 4.3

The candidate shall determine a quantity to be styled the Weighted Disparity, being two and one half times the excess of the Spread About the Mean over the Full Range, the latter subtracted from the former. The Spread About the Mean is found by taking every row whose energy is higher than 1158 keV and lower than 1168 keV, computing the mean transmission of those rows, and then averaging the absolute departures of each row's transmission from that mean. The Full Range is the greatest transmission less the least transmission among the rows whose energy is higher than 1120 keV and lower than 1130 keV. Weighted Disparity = -18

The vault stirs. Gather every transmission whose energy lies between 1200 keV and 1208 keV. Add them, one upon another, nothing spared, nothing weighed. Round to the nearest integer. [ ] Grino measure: 90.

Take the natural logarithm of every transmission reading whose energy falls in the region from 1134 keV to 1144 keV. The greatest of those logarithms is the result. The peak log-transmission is 2.83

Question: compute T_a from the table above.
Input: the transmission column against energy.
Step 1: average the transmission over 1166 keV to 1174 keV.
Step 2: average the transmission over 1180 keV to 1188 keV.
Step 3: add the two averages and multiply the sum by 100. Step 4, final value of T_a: 3935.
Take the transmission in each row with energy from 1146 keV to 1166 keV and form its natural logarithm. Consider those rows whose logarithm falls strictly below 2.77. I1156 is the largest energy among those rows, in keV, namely 1161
